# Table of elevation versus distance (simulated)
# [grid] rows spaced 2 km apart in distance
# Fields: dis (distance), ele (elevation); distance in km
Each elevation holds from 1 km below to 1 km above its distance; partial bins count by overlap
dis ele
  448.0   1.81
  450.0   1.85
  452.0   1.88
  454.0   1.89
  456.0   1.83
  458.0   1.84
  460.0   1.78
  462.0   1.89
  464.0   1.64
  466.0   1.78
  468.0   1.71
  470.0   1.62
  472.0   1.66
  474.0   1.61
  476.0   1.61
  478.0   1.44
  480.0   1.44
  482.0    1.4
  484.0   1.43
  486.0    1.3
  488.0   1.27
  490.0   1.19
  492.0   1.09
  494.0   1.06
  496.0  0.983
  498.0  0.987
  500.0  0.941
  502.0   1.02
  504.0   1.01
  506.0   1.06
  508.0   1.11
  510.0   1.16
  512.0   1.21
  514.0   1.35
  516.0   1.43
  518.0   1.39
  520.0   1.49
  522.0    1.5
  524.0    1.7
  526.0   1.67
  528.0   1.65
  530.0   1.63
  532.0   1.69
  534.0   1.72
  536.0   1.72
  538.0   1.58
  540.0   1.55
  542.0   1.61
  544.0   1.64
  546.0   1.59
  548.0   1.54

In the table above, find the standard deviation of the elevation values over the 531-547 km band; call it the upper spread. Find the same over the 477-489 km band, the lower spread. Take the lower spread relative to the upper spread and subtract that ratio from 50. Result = 48.9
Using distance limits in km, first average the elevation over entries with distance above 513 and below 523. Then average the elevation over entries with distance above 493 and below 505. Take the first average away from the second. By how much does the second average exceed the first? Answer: -0.43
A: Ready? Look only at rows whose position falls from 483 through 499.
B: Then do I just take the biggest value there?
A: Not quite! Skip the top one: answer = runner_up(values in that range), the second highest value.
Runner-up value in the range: 1.3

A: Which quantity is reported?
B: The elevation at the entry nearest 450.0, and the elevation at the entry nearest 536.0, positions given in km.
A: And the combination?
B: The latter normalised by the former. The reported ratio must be 0.93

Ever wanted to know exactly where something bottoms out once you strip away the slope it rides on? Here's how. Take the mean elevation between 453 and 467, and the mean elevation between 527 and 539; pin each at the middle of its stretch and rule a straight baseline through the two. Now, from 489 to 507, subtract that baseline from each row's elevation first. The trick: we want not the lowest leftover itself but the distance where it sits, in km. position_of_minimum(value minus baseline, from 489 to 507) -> 500.0 km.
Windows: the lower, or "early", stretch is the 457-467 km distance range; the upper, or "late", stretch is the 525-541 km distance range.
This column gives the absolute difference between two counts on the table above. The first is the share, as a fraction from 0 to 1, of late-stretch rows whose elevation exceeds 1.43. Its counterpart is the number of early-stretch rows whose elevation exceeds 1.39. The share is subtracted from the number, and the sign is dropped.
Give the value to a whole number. 4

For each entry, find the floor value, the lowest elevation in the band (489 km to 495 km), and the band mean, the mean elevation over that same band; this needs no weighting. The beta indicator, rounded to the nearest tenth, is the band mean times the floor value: 1.2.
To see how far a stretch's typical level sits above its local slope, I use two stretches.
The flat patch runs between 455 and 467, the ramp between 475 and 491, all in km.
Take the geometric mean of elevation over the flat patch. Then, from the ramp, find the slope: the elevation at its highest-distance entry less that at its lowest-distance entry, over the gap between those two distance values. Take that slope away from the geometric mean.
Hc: 1.82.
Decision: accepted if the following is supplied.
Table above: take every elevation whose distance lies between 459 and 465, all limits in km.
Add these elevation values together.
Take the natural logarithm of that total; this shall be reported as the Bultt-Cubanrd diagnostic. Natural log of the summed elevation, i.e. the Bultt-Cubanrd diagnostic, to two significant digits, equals 1.7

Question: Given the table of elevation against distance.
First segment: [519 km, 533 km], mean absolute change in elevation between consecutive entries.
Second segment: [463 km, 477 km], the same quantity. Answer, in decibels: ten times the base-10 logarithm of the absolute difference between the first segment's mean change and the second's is -20.8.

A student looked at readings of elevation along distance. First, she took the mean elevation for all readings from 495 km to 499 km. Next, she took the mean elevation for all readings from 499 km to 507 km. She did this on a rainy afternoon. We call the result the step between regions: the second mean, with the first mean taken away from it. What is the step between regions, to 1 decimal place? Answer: 0.0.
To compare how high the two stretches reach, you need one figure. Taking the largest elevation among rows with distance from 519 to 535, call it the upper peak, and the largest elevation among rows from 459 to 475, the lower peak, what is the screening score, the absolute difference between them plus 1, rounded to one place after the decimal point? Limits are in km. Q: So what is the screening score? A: 1.2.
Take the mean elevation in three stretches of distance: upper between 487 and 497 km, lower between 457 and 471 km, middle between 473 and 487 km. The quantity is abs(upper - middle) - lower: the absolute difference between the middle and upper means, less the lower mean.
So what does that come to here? -1.4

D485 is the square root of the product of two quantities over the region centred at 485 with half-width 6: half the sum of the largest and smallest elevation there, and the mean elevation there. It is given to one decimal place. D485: 1.3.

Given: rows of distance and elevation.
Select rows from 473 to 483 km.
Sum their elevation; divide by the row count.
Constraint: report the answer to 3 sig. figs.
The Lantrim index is 1.50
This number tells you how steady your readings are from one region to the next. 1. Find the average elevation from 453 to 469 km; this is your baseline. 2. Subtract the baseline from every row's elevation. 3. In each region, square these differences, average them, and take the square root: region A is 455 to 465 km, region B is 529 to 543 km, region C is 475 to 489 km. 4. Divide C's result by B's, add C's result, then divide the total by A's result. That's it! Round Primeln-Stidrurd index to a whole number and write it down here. 33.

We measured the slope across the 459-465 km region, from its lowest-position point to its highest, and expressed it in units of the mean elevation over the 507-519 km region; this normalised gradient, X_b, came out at -0.027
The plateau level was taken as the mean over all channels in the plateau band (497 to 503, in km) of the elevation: 0.98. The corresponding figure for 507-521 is 1.31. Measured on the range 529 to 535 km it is 1.68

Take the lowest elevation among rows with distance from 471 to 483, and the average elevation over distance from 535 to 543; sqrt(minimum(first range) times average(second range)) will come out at 1.50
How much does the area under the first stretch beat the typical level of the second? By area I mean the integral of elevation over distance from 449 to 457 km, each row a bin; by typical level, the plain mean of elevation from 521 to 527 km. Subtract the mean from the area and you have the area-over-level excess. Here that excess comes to 13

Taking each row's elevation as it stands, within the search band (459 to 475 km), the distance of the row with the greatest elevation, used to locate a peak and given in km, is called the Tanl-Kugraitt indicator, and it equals 462.0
